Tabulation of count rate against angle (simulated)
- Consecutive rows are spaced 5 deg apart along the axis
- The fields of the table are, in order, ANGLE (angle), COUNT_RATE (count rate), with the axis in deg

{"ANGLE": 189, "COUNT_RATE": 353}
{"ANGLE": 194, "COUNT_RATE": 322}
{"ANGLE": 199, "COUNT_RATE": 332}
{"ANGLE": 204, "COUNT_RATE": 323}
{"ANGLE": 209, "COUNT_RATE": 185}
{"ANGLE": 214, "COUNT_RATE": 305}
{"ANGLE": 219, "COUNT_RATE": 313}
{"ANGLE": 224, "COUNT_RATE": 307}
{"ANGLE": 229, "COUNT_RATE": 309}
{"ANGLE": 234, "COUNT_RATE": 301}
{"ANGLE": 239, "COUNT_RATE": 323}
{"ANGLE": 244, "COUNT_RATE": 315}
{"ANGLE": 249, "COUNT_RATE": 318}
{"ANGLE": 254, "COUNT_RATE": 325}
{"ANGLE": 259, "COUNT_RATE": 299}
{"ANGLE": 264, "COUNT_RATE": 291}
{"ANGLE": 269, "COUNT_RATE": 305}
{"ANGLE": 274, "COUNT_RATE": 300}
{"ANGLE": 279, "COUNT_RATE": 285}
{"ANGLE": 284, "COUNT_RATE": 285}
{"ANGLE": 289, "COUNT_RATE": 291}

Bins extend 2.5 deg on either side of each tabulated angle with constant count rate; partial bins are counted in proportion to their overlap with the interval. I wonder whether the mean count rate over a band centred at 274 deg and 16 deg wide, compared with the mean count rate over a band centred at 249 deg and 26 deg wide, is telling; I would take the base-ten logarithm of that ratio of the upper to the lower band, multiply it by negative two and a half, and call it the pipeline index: 0.07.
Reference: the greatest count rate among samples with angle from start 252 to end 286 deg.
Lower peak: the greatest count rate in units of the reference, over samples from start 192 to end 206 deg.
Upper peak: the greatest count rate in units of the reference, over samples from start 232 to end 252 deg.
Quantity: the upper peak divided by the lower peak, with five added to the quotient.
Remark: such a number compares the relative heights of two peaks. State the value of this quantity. 5.97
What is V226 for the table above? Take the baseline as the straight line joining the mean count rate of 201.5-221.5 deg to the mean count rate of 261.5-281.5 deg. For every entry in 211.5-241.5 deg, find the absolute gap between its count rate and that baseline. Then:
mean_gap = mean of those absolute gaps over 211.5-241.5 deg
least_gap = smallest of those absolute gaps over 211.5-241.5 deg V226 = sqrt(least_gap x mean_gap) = 19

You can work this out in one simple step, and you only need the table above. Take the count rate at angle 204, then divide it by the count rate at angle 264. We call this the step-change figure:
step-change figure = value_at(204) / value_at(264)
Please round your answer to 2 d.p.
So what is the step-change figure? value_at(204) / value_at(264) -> 1.11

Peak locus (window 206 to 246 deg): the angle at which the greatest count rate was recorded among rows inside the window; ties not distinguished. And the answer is 239 deg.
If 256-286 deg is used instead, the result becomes 269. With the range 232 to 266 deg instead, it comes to 254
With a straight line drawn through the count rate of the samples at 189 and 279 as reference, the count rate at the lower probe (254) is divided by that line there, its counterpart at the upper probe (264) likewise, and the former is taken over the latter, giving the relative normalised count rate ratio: 1.09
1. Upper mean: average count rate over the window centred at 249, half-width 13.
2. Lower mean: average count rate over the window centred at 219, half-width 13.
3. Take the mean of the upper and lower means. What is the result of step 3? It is 300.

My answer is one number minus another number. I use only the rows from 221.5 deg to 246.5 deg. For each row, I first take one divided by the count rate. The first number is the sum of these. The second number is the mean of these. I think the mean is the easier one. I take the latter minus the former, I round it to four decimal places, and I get -0.0129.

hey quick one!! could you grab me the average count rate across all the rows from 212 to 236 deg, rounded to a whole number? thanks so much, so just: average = 307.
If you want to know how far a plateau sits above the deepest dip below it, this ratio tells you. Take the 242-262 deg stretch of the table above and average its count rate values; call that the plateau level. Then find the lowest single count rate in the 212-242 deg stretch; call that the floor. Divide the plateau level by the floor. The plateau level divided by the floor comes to 1.04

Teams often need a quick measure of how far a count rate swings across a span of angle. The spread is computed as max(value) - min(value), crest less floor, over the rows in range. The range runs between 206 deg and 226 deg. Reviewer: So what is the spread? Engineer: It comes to 128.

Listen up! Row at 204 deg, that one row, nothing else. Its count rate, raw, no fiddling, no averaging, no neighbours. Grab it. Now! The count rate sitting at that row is 323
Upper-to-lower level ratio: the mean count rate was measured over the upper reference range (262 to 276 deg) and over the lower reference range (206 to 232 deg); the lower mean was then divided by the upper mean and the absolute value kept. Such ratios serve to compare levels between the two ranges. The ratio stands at 0.95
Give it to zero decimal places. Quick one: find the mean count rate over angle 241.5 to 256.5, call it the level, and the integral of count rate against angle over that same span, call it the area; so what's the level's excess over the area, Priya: -4471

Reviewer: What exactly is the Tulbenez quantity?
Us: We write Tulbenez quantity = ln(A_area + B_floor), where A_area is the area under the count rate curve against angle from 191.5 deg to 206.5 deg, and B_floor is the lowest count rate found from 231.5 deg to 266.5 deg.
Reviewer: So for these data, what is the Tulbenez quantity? 8.55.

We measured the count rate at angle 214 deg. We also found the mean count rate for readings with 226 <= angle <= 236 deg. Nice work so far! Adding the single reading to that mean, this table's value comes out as 610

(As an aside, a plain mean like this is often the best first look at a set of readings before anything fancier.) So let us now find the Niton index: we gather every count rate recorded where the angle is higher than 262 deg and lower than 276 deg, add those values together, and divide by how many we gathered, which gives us 299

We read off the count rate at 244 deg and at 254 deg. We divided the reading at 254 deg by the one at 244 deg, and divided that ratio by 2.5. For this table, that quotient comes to 0.413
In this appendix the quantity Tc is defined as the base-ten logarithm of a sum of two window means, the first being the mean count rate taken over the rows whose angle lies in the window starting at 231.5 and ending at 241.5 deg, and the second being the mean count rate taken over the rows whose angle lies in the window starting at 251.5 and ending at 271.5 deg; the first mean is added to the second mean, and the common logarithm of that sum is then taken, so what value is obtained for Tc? 2.79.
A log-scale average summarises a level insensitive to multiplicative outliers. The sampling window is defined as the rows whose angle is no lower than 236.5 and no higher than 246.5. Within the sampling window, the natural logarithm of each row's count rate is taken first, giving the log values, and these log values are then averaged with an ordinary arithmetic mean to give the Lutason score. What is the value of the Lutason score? 5.77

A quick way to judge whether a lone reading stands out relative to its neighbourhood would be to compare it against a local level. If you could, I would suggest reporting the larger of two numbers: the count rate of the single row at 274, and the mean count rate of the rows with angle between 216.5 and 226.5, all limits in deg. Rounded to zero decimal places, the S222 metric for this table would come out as 310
